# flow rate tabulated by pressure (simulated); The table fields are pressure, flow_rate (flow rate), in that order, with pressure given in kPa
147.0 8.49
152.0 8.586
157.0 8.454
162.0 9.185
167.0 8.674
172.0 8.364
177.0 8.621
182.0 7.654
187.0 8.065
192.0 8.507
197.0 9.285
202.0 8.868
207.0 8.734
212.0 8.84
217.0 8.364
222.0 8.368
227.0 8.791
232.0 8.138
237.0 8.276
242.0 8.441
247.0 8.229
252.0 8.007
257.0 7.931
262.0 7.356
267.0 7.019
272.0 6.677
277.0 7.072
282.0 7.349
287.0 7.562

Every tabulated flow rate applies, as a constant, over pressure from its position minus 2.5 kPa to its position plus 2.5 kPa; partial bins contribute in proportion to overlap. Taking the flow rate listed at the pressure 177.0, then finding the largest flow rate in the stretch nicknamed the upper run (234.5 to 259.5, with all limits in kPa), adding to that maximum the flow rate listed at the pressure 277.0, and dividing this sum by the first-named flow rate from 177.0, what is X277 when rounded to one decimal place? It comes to 1.8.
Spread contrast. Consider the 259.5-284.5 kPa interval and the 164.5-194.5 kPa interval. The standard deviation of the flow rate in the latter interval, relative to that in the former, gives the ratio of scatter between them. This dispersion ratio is 1.4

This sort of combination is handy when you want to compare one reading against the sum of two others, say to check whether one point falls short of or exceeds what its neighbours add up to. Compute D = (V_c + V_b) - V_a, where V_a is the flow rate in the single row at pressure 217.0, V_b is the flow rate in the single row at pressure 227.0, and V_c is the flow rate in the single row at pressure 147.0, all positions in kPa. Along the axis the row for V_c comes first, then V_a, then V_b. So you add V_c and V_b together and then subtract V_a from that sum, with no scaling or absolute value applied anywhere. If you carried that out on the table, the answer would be 8.9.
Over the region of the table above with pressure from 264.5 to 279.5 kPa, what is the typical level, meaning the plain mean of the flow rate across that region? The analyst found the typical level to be 6.9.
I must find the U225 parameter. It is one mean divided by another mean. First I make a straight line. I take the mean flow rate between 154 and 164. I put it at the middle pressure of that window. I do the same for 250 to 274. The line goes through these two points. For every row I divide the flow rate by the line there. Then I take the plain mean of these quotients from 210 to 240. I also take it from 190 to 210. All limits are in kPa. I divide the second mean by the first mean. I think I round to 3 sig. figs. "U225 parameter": 1.00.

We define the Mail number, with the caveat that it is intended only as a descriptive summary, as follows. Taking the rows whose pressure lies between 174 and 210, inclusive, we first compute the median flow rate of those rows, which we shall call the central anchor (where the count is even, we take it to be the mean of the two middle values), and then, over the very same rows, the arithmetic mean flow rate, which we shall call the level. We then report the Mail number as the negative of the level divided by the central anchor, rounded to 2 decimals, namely -0.99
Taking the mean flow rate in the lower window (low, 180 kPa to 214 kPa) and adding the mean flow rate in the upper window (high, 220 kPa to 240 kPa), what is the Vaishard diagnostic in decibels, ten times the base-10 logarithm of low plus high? 12.3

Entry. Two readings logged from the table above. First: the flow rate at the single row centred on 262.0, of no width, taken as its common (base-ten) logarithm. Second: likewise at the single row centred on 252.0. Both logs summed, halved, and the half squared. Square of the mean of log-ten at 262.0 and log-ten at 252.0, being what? 0.78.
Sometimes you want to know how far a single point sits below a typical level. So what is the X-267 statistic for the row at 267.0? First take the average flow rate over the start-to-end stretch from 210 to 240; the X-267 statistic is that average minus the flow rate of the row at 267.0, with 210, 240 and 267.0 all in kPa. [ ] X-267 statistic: 1.4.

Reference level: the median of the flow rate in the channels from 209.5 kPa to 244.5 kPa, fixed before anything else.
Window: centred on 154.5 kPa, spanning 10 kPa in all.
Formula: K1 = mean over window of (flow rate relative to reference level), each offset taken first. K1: 0.15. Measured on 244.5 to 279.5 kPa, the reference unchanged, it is -0.90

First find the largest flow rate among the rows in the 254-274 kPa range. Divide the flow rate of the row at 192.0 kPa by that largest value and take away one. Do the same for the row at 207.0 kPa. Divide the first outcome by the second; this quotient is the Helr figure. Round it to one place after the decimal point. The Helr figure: 0.7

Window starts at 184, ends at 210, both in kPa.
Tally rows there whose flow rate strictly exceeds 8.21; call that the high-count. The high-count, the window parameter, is 4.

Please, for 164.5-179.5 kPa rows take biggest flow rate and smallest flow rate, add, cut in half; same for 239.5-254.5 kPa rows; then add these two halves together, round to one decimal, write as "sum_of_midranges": 16.7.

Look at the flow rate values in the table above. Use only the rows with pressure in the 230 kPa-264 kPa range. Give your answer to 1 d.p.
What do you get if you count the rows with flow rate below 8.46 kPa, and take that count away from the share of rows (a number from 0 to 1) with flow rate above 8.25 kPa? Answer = -6.7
